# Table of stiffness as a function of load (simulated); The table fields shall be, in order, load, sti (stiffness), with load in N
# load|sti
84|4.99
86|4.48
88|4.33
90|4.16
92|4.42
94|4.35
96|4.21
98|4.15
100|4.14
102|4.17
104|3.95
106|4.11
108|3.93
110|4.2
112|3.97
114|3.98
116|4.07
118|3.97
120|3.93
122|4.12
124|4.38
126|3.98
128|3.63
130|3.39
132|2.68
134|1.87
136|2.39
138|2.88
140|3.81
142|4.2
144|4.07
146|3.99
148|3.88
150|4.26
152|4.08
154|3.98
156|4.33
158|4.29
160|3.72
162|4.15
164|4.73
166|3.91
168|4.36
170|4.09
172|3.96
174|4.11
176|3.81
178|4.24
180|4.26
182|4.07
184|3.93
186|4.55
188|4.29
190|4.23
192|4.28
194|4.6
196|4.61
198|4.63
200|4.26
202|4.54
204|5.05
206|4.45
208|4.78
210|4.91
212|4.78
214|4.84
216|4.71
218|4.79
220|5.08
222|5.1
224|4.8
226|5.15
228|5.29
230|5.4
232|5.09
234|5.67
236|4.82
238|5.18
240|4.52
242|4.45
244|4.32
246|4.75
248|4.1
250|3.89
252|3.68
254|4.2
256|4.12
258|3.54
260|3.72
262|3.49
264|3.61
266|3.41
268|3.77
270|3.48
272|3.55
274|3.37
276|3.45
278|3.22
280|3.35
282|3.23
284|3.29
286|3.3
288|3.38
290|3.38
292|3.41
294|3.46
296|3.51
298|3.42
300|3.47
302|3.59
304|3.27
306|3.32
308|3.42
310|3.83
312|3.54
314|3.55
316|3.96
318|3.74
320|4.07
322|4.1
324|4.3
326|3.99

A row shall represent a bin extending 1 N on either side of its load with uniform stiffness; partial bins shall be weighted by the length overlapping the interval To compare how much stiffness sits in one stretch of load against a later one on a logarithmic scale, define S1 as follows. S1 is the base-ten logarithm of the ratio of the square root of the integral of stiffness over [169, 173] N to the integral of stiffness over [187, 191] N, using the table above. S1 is -0.63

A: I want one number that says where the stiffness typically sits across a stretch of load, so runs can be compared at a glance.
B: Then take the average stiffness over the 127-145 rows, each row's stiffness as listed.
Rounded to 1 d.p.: 3.2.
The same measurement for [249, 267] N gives 3.7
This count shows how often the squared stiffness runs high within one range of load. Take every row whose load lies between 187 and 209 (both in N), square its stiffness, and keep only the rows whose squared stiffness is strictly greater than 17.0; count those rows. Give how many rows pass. 11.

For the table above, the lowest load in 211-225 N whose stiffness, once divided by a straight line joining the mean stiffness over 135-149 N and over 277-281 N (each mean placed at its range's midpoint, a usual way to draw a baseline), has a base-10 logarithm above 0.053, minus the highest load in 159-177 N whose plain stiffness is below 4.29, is 36 N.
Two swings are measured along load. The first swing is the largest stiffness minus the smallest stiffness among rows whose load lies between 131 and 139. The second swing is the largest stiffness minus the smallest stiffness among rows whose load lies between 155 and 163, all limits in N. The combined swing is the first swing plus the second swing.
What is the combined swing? 1.6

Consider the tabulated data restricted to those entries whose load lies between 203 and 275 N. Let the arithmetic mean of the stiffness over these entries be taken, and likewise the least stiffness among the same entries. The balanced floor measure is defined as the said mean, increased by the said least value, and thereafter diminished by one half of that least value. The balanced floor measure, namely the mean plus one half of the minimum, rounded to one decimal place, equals 6.1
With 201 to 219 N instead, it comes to 7.0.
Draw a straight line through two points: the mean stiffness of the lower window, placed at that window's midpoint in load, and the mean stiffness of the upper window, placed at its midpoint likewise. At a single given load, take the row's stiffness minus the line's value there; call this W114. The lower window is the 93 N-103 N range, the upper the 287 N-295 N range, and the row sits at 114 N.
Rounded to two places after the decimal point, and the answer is -0.16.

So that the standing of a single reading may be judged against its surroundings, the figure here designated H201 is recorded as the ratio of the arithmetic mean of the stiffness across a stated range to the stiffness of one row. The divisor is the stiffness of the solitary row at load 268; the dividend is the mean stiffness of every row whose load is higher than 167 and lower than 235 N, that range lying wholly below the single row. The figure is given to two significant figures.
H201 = 1.2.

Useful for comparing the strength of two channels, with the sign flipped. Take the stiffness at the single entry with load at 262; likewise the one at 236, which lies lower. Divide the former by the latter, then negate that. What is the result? -0.72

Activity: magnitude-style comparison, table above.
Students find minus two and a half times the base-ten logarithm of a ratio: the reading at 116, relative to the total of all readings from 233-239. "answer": 1.46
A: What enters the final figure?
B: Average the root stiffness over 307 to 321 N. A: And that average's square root 1.39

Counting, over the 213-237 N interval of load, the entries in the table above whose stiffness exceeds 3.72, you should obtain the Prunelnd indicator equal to 12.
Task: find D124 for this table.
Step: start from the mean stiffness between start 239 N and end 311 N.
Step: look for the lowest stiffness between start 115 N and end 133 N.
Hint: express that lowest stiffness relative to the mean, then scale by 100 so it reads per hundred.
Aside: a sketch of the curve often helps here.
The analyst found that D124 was 73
